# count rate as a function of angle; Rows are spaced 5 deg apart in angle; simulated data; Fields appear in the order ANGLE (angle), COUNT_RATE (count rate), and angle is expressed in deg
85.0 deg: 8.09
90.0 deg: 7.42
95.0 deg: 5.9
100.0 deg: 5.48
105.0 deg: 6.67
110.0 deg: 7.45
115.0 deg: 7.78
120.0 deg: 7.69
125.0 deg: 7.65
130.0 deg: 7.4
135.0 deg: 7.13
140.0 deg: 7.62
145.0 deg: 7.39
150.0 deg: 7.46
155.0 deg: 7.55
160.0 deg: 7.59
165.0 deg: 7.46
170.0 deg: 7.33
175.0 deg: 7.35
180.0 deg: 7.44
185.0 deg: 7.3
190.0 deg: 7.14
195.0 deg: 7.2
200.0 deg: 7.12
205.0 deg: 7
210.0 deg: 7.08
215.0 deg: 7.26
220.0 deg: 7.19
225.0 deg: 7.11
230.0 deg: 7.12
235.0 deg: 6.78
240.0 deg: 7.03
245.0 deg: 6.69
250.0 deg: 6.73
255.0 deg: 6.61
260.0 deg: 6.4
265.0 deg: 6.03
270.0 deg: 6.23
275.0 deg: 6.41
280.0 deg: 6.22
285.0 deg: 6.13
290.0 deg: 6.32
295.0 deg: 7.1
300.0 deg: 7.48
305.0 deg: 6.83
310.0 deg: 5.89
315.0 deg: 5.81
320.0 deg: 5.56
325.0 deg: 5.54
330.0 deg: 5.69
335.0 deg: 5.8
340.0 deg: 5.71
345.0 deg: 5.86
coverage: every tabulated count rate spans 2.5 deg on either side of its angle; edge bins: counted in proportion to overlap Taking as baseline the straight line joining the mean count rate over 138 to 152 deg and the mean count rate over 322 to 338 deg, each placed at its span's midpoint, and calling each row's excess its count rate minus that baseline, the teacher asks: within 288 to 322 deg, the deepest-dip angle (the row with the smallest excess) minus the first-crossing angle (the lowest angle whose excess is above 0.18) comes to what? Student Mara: 30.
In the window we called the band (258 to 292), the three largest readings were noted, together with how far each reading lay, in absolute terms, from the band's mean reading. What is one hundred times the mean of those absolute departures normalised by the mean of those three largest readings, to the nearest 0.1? 1.7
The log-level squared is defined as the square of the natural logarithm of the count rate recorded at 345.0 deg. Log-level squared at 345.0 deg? 3.13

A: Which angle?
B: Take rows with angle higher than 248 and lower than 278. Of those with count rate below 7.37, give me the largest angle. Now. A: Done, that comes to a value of 275.0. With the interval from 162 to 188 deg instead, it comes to 185.0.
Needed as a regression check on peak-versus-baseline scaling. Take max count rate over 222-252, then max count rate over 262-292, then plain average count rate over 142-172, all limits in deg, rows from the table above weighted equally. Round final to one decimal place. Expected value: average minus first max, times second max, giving 2.2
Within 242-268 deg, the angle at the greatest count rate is 250.0 deg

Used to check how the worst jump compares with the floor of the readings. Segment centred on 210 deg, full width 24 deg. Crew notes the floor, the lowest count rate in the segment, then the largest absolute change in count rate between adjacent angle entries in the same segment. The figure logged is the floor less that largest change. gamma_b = 6.82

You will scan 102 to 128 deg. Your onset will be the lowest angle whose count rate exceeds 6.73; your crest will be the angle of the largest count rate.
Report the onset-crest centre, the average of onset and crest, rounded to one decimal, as 112.5 deg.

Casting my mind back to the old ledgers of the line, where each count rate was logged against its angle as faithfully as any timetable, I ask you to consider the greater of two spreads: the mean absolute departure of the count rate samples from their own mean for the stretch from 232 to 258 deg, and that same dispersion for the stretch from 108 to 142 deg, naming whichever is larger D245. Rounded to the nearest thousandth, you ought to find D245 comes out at 0.176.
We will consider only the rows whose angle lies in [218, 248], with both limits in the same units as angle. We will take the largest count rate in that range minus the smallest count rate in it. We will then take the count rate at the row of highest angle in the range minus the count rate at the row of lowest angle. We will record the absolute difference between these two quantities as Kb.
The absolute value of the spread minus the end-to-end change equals 1.0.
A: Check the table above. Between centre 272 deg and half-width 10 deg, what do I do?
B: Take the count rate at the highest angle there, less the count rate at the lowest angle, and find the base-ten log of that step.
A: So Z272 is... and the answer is -0.7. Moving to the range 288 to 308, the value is -0.3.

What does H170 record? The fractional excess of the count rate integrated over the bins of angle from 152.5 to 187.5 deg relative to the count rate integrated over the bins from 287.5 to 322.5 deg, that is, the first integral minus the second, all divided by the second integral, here 0.16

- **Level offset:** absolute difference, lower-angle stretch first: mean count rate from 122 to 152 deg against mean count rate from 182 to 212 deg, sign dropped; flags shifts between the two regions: 0.30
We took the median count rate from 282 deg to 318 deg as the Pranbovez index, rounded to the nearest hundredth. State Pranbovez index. 6.32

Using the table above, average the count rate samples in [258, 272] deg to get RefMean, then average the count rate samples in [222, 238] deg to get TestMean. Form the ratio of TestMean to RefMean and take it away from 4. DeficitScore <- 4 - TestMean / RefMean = 2.87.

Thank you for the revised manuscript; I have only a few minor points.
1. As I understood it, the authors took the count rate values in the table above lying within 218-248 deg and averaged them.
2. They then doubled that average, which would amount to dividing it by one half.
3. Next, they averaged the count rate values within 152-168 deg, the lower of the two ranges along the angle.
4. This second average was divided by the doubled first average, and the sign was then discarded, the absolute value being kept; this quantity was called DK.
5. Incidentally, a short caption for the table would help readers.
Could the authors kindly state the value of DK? 0.539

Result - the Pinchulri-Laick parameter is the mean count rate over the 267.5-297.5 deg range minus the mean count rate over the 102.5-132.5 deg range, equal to -1.0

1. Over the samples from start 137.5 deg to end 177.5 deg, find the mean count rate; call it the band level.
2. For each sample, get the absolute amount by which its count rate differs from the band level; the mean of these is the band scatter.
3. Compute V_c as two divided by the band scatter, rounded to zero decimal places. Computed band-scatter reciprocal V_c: 23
